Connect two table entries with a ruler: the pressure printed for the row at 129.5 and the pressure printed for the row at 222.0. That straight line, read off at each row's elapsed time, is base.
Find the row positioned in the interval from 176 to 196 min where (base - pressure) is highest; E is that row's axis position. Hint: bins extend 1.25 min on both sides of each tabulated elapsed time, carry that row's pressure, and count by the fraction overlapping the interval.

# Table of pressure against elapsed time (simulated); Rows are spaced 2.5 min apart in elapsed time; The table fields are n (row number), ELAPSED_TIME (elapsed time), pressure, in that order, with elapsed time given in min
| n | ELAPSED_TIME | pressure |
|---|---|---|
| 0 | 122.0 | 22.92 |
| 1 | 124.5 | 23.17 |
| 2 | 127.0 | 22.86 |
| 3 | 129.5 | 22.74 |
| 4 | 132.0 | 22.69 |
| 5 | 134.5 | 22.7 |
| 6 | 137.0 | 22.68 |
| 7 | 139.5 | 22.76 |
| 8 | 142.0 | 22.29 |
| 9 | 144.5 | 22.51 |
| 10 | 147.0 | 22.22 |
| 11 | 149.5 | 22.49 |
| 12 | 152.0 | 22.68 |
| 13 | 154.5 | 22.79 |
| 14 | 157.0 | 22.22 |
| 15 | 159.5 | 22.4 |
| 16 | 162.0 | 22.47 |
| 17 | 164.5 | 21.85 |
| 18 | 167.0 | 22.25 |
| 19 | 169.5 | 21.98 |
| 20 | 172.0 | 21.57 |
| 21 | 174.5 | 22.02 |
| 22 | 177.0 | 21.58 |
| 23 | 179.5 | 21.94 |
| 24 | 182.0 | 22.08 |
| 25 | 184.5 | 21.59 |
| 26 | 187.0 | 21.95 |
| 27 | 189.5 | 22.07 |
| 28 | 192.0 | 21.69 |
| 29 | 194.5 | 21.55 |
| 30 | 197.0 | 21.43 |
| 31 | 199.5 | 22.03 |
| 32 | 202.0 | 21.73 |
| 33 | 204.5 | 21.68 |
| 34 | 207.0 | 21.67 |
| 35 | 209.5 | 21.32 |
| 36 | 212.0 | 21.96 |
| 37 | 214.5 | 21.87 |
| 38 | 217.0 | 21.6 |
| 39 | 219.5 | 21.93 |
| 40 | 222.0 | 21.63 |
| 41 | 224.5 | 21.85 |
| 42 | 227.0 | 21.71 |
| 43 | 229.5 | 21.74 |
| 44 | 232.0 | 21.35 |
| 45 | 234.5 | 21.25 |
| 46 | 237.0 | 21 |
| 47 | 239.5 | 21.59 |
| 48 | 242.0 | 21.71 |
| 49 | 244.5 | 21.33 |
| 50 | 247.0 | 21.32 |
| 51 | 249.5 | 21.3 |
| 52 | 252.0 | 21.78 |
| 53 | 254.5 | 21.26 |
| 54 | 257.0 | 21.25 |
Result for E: 177.0 min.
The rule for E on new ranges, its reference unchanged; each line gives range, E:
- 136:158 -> 147.0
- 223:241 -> 237.0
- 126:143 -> 142.0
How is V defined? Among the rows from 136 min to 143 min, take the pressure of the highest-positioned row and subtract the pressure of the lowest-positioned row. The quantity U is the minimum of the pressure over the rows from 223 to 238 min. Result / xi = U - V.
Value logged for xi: 21.39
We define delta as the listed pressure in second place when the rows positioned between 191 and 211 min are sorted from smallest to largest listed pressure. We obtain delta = 21.43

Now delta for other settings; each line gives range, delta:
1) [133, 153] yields 22.29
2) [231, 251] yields 21.25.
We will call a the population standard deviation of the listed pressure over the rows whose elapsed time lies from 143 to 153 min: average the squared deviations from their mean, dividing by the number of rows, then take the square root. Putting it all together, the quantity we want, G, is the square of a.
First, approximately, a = 0.165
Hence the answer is 0.027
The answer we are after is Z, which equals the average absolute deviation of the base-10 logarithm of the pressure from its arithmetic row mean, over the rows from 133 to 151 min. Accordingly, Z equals 0.0032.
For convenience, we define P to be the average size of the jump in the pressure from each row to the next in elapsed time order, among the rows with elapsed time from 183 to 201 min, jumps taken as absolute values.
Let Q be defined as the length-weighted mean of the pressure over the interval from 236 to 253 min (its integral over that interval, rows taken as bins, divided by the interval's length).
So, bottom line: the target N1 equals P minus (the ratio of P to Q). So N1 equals 0.27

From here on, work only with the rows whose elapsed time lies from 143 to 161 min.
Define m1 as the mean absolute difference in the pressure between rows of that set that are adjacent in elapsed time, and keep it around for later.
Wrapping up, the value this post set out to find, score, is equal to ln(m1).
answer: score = -1.32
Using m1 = 0.268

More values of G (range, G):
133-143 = 0.034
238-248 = 0.028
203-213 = 0.052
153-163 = 0.042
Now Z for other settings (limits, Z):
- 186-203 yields 0.0041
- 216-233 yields 0.0028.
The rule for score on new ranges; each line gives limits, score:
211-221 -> -1.47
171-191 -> -1.09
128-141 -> -3.22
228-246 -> -1.19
